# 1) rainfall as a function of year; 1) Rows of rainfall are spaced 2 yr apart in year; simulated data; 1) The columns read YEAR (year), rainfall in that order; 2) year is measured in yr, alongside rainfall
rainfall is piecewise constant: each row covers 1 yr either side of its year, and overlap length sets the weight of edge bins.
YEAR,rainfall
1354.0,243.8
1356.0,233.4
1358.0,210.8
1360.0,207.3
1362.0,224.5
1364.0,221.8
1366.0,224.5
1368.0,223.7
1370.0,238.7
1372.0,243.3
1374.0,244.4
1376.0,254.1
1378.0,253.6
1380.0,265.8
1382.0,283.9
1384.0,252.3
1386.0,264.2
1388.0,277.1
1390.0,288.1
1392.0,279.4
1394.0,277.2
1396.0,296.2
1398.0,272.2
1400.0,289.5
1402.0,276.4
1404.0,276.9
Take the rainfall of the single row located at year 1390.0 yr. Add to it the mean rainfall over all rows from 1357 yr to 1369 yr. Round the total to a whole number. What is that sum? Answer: 507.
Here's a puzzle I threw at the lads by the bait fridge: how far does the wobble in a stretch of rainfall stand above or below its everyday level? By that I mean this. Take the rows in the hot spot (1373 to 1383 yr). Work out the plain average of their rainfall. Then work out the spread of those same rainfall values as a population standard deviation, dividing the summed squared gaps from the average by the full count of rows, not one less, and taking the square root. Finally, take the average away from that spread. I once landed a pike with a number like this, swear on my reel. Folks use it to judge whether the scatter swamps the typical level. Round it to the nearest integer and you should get -247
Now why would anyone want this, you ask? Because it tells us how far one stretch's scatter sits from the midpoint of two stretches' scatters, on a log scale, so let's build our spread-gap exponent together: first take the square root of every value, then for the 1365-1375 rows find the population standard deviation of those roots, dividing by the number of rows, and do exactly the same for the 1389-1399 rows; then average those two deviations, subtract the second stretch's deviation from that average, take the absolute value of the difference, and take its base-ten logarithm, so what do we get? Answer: -1.66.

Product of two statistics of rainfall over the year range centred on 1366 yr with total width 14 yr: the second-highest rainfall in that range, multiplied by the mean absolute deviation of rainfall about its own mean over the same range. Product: 2011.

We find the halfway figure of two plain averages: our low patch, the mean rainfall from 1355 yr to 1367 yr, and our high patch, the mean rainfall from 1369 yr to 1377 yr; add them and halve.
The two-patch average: 233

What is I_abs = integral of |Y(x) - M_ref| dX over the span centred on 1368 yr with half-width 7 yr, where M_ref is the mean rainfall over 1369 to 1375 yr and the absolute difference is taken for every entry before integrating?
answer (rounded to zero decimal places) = 162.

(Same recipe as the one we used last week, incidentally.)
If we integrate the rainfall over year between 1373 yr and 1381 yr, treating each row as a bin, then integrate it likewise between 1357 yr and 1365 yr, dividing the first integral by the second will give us 1.18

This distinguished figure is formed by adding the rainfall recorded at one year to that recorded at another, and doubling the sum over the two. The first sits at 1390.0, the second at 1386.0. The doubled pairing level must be 1105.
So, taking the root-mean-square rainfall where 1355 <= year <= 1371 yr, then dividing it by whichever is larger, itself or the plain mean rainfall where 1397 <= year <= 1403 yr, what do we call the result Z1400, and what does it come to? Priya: 0.799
